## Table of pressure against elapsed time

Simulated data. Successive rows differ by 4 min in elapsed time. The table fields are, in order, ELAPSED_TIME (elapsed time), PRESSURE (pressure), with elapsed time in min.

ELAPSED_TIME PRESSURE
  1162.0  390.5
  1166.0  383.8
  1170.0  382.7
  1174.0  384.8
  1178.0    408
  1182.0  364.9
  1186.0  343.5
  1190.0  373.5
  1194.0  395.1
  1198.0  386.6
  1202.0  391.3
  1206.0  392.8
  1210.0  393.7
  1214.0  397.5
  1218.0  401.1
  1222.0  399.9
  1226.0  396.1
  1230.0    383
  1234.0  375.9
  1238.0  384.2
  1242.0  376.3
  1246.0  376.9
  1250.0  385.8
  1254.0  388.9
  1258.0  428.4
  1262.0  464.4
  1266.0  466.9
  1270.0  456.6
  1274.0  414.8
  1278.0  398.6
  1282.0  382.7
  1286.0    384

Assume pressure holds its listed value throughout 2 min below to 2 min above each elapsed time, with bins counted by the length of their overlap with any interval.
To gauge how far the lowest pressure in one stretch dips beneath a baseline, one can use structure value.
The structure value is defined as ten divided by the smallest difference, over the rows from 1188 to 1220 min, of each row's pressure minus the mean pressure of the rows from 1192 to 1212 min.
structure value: -0.54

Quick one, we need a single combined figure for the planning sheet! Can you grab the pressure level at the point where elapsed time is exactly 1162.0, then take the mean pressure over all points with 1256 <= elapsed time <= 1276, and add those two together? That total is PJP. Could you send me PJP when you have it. 837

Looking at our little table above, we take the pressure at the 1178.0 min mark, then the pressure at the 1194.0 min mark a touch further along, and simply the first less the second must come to 13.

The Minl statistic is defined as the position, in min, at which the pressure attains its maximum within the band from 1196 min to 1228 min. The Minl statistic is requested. 1218.0 min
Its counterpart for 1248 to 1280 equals 1266.0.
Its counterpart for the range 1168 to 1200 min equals 1178.0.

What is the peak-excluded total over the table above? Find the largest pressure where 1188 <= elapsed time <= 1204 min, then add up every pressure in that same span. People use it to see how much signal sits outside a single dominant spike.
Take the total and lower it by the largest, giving 1151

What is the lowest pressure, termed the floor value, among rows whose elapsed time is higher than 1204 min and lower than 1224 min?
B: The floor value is 392.8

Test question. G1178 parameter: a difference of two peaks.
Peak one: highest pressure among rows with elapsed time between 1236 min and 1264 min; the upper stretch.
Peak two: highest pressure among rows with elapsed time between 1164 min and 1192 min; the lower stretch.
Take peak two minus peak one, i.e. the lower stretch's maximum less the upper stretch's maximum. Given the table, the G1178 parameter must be -56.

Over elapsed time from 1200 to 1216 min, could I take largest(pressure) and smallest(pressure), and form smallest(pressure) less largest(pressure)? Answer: -6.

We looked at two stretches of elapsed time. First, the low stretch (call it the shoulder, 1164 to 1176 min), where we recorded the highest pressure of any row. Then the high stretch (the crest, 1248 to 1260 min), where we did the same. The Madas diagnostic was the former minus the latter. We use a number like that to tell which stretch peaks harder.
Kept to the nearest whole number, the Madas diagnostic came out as -44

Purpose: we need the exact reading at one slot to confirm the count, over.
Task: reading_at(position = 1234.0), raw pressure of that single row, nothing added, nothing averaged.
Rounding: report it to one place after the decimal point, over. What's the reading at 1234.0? 375.9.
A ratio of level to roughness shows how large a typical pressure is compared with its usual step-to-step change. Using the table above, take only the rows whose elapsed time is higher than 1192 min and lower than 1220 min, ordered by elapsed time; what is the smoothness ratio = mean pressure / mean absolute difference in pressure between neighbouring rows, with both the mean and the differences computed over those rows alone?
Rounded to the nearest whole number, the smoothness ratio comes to 103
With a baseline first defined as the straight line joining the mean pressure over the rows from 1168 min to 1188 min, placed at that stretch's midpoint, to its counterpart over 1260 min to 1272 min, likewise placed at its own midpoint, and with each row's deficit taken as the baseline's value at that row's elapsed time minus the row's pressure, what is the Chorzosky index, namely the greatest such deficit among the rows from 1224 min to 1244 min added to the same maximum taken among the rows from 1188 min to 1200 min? 78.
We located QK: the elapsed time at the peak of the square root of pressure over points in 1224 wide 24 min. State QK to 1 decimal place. 1218.0 min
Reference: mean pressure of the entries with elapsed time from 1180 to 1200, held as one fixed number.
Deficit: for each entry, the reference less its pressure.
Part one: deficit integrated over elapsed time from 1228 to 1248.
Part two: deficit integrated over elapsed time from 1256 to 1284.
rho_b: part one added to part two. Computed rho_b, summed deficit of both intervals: -1744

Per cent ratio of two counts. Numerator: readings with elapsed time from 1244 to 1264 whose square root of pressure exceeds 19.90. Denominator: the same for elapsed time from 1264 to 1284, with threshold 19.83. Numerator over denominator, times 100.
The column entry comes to 50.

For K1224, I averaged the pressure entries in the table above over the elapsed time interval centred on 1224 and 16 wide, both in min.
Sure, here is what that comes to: 395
